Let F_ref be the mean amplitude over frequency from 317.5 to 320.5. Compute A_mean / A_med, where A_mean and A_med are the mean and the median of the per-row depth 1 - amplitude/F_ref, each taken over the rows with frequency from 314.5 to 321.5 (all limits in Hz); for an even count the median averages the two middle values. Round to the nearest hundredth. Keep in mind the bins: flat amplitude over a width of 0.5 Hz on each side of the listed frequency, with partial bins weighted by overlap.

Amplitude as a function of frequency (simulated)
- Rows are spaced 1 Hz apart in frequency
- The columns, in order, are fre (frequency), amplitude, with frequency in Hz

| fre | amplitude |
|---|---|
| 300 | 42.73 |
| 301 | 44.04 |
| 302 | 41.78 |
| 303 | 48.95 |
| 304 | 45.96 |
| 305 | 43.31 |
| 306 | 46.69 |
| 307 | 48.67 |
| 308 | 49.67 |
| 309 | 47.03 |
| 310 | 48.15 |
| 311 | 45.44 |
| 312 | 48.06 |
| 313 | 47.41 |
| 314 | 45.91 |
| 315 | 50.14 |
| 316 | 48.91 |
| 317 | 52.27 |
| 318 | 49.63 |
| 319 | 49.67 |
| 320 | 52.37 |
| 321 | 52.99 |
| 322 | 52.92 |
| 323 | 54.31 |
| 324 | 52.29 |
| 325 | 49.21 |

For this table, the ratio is -0.71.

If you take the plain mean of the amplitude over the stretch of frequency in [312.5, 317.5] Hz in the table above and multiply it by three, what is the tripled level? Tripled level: 147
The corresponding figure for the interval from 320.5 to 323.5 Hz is 160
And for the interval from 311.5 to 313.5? 143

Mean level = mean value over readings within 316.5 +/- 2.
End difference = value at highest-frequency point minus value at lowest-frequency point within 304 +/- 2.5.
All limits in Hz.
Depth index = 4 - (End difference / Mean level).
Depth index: 3.90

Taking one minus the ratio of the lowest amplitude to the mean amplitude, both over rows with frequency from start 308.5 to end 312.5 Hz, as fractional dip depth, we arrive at 0.037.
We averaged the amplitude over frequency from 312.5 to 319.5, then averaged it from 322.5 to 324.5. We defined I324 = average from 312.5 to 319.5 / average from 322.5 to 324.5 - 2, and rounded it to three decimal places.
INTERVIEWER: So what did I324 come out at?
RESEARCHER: -1.078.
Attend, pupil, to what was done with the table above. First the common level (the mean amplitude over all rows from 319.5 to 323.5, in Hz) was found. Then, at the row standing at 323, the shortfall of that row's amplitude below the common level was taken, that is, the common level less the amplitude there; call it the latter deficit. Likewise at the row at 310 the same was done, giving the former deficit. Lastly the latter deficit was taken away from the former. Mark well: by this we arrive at 6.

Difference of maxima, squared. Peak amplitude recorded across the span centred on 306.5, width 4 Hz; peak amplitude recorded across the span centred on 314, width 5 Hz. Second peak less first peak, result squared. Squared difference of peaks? 0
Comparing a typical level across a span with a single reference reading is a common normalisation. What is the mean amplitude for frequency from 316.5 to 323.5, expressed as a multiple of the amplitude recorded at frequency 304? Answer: 1.13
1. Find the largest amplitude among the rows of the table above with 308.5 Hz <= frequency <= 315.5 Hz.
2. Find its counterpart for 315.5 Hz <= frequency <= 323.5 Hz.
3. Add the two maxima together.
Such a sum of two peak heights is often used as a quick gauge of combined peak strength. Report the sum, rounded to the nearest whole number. 104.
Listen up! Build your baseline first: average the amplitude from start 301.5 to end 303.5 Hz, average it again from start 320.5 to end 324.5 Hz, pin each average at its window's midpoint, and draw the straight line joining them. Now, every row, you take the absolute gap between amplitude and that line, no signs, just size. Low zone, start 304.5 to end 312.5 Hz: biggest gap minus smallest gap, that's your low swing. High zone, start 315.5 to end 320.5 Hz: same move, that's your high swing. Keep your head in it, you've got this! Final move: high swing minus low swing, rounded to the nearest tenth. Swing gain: -1.3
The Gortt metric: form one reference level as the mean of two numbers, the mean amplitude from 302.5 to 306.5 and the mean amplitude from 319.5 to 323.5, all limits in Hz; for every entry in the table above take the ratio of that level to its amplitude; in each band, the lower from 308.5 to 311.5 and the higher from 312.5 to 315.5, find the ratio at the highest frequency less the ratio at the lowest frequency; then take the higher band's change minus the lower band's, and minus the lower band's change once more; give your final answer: -0.131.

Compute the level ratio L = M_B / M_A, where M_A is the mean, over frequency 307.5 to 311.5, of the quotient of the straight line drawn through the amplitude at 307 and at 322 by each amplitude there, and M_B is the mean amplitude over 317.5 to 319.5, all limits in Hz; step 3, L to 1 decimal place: 47.8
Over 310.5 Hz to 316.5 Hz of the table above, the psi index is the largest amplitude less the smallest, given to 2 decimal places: 4.70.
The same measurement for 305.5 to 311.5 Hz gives 4.23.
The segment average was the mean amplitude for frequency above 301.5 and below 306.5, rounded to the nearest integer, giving 45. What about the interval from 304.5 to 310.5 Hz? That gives 47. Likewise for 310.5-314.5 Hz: 47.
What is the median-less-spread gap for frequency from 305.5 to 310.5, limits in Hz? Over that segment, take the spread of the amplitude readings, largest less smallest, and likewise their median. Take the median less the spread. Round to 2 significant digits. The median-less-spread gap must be 45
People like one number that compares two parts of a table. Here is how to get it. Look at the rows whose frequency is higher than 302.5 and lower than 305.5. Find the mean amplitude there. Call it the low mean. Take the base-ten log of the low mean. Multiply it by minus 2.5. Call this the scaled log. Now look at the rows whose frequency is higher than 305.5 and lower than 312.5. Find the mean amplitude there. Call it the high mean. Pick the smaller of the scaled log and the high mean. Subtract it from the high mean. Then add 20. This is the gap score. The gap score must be 71.8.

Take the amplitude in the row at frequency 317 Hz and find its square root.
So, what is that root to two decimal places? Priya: 7.23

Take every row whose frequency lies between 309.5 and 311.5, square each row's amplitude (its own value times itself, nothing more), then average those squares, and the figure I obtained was 2192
